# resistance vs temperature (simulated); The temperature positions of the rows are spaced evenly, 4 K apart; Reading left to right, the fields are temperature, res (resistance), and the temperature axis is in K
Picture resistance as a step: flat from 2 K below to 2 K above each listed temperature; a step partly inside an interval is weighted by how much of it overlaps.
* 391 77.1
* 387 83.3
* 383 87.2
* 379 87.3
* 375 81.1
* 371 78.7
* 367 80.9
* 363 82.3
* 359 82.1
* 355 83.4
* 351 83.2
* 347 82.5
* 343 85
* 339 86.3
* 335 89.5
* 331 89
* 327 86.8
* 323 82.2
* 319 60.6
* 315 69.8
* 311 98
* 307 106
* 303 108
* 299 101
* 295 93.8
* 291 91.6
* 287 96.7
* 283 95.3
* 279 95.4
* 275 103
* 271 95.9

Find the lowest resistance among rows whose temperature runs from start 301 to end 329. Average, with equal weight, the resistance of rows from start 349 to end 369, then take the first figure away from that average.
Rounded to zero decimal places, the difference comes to 22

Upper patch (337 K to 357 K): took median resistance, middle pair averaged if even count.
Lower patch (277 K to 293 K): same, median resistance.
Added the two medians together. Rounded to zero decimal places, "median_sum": 179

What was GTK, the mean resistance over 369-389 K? 84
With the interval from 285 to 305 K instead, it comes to 98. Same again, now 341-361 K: 83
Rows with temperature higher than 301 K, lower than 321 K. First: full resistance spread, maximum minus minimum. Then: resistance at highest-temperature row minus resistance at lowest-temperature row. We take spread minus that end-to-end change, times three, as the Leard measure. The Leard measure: 284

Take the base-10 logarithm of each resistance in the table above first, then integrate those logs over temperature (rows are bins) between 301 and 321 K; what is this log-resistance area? 38.7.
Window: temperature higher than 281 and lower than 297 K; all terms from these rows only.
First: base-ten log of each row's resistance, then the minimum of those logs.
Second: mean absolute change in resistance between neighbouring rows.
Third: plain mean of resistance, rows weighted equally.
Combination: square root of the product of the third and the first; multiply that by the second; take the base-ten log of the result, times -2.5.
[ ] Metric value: -3.99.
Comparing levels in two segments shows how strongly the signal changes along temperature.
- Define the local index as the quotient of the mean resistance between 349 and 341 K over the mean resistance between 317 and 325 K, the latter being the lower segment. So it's 1.17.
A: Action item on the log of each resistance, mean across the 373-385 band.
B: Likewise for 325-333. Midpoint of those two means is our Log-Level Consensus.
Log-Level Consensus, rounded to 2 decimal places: 1.94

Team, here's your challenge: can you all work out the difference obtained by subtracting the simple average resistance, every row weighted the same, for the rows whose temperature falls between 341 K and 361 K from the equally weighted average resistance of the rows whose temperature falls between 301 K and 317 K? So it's 12.2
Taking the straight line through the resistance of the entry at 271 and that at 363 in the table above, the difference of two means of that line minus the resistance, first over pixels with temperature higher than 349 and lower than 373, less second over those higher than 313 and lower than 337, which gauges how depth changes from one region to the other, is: -7.4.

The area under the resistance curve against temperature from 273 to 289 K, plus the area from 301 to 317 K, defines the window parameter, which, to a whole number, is 3089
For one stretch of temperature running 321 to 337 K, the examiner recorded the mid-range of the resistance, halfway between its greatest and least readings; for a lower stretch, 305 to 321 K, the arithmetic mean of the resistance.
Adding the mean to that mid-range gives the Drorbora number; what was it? 169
